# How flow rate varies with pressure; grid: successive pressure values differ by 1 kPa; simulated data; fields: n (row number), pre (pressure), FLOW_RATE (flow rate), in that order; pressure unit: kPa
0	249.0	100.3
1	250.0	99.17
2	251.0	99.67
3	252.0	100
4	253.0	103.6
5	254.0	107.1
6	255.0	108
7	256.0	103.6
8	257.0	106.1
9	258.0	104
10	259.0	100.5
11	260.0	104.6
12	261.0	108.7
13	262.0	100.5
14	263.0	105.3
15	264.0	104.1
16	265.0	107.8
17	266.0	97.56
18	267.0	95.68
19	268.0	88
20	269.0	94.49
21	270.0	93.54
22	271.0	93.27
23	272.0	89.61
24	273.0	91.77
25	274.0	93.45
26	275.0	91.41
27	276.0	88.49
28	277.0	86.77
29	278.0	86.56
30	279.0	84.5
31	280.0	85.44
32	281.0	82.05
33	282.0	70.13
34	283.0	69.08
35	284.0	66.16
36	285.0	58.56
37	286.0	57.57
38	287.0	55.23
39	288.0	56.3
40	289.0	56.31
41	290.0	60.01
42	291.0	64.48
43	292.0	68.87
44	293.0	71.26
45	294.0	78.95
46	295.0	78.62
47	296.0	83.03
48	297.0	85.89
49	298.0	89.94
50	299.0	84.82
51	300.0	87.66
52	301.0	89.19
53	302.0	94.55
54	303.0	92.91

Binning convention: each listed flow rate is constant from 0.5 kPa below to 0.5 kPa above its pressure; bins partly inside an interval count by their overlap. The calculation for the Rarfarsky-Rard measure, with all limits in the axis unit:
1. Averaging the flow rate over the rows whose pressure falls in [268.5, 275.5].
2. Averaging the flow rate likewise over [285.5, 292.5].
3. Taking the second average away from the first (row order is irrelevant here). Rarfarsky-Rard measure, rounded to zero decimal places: 33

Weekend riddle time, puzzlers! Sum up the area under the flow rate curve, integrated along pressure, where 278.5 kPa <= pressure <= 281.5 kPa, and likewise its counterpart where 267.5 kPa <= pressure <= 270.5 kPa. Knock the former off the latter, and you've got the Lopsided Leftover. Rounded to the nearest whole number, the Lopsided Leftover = 24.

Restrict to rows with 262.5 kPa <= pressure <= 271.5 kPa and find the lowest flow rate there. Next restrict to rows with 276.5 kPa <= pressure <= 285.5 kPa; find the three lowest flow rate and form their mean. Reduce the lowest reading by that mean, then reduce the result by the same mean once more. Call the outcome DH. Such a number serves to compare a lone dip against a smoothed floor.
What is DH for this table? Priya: -41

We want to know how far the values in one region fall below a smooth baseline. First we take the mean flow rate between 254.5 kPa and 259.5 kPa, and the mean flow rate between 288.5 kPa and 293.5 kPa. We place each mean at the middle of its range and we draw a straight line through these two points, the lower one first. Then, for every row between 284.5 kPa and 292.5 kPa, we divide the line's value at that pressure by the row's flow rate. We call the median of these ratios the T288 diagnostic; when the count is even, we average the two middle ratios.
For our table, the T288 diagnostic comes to 1.2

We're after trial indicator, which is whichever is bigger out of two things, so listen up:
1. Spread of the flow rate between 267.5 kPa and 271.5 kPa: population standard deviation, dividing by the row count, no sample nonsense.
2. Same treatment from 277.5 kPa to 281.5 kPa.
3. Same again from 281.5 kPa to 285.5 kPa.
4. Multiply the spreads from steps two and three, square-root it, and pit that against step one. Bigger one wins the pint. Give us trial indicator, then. 2.7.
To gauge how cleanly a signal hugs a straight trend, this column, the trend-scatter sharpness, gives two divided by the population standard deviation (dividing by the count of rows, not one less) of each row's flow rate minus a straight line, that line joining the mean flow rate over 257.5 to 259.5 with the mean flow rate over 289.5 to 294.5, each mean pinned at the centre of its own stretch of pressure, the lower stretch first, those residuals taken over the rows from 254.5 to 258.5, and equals 1.4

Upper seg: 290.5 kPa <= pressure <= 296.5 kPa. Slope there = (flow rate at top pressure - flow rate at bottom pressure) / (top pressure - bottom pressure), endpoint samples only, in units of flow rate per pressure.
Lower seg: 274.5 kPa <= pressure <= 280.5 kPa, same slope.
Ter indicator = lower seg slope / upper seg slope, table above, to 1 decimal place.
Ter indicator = -0.3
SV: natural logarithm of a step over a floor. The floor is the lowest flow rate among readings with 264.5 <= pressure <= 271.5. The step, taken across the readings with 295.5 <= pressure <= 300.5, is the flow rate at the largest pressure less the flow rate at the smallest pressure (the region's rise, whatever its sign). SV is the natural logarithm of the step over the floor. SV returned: -2.9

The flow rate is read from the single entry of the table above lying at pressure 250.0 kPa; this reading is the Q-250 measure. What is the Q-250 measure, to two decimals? 99.17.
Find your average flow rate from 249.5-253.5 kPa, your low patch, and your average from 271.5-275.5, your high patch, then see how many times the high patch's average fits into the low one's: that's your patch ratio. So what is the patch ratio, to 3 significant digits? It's 1.10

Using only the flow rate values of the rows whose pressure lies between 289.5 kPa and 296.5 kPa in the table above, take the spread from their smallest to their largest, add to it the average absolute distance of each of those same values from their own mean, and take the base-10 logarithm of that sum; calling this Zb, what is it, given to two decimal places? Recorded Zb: 1.48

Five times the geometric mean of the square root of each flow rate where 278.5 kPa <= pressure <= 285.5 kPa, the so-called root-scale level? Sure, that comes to 43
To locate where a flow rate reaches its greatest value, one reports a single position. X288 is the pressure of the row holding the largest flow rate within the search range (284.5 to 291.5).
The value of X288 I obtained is 291.0 kPa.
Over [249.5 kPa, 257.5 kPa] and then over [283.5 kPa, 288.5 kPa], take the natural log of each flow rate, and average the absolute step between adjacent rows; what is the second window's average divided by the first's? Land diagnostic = 2.3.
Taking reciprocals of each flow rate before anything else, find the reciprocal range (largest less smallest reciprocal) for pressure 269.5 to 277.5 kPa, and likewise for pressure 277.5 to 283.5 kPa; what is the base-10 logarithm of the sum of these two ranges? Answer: -2.43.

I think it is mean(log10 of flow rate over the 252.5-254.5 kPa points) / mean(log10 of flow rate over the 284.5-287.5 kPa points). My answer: 1.15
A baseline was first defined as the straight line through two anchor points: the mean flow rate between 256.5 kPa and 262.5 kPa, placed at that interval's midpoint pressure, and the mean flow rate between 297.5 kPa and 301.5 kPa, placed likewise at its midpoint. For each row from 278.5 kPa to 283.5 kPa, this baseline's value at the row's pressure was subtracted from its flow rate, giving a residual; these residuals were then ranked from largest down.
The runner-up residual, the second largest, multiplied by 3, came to -35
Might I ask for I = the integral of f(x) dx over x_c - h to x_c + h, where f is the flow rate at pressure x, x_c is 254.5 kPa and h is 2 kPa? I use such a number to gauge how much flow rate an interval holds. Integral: 422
